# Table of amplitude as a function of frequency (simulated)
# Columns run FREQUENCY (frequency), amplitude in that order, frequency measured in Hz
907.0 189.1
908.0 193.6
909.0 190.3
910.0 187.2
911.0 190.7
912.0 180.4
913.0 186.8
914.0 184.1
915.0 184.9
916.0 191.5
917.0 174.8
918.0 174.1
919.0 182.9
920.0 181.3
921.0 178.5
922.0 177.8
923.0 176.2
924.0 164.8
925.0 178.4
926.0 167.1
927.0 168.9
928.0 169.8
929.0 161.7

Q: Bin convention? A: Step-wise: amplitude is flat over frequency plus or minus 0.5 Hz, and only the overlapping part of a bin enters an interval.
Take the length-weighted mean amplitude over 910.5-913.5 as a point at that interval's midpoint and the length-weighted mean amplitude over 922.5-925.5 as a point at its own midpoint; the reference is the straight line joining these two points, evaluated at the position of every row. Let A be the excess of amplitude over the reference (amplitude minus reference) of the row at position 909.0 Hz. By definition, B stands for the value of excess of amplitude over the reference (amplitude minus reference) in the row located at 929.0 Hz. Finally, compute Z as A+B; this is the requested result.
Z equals -5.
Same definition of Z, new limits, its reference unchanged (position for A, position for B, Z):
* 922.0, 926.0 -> -1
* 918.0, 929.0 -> -12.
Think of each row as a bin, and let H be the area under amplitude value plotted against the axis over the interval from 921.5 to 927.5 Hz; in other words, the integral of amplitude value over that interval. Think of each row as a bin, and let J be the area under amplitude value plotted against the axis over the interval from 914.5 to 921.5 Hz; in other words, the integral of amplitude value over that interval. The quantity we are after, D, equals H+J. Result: 2301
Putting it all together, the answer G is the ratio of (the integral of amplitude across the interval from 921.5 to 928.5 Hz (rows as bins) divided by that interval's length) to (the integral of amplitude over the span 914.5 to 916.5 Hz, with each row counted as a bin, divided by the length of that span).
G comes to 0.91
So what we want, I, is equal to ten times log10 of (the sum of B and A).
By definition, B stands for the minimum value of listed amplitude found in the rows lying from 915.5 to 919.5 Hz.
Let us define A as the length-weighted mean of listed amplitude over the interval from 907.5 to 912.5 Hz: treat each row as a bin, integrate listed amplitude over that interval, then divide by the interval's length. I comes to 25.6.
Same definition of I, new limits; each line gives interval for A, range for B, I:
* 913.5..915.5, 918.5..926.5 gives 25.4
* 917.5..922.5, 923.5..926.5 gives 25.4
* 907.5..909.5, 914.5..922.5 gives 25.6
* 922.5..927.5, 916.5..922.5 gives 25.4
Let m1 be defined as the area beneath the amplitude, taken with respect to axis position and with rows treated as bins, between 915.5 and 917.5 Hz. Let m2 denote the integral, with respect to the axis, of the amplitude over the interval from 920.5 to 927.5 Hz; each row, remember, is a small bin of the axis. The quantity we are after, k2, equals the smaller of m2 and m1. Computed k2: 366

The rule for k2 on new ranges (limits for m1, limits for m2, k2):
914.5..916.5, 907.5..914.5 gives 376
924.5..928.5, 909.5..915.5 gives 684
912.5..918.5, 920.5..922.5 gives 356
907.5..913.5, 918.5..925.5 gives 1129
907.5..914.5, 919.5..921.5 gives 360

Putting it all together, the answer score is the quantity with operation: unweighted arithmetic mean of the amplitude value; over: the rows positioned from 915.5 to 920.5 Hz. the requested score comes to 181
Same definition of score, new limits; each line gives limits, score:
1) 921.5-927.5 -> 172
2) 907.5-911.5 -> 190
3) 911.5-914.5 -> 184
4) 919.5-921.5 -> 180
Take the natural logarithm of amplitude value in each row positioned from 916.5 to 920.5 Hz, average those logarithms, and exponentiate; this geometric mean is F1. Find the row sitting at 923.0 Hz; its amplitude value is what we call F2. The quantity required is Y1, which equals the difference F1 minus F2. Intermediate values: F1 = 178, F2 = 176.2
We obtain 2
